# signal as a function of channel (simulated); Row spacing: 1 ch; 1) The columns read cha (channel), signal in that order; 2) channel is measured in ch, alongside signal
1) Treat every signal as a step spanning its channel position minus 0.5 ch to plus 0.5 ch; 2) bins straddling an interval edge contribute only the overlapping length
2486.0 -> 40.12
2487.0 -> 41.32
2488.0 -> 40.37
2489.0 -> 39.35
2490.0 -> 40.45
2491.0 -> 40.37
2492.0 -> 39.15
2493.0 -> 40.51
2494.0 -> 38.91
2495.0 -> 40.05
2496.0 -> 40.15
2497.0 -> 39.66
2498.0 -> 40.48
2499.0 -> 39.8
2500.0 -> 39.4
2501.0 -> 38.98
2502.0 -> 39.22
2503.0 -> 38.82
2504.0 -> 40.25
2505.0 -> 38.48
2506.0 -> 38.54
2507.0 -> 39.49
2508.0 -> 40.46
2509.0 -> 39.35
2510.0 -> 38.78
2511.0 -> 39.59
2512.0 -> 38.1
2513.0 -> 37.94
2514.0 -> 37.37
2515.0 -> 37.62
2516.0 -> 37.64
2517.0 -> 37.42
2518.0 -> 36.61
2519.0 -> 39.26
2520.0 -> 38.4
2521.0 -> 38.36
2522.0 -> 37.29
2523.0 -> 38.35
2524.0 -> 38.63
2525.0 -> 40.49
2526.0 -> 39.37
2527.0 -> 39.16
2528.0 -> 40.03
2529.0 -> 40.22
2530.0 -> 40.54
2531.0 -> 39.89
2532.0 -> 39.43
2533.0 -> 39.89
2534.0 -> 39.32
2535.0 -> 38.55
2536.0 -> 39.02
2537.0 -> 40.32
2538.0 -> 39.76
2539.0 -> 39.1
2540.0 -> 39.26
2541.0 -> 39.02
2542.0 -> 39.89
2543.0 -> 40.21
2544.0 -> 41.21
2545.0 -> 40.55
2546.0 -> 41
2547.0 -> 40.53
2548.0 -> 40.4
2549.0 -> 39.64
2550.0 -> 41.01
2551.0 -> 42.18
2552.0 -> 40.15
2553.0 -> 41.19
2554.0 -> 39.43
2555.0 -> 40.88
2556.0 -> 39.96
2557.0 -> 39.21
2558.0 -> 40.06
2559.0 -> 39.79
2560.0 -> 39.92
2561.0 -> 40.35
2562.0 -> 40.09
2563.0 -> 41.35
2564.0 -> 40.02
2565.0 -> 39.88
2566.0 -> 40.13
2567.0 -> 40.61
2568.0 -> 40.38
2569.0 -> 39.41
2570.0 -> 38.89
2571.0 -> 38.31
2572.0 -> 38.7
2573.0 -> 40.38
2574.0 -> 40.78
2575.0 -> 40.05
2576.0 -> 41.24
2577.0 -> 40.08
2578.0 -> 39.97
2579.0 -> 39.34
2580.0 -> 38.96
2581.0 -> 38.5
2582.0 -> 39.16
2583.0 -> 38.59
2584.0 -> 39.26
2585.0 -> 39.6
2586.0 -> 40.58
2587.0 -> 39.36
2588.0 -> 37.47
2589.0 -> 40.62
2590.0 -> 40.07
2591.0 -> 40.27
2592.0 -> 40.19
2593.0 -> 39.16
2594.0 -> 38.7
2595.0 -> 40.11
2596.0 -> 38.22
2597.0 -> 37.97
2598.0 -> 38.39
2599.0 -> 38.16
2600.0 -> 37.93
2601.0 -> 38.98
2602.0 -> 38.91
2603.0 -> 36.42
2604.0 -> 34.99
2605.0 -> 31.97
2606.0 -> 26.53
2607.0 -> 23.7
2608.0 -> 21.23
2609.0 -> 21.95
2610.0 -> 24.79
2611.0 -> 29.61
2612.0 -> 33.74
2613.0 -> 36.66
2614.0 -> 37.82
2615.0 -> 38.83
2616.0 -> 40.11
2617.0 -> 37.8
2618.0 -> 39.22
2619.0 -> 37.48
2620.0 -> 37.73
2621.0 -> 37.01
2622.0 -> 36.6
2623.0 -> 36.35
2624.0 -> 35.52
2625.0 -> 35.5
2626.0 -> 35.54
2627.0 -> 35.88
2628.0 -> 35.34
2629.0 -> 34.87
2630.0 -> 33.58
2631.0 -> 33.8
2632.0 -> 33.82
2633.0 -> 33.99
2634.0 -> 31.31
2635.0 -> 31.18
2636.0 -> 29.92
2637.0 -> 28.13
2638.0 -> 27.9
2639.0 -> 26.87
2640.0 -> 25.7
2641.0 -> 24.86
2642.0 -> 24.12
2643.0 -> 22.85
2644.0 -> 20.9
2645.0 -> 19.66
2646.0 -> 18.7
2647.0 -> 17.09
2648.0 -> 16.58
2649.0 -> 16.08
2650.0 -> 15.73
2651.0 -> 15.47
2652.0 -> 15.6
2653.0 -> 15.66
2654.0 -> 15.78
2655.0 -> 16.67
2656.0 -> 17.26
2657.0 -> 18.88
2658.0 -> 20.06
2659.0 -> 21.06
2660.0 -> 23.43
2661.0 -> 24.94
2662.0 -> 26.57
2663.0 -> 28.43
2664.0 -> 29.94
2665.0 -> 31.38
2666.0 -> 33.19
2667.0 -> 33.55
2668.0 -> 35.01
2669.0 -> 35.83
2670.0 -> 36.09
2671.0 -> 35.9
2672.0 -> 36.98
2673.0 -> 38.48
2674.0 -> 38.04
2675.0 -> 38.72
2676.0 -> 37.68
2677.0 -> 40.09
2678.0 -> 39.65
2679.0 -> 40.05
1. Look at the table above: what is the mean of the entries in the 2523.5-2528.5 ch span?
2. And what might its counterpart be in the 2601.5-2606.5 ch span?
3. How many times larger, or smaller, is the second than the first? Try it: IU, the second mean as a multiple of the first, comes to 0.85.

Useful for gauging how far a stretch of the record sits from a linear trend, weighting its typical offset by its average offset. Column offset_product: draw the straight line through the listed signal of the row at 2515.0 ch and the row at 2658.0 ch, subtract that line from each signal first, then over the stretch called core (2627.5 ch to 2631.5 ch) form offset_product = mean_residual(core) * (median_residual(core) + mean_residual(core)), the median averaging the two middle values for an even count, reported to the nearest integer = 235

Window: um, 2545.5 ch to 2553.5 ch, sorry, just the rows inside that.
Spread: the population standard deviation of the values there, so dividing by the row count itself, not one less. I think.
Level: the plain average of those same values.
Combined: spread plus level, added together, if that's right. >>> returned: 41.5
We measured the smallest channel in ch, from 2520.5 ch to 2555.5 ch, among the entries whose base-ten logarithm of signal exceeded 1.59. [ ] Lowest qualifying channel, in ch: 2525.0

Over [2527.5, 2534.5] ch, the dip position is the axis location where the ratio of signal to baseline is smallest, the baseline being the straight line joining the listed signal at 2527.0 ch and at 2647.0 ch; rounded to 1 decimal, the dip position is 2528.0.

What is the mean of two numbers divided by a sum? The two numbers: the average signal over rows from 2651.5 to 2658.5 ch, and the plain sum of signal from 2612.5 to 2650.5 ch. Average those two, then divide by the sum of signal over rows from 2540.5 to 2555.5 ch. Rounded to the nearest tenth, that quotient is 1.0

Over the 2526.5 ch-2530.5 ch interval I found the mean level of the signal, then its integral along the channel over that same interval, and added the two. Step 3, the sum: 200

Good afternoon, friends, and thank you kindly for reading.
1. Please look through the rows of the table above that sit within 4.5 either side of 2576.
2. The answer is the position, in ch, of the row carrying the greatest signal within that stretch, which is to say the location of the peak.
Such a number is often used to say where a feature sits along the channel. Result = 2576.0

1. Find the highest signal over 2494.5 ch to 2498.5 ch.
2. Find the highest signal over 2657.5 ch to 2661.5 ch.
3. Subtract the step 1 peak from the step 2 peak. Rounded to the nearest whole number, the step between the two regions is -16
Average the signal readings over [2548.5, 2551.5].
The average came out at 41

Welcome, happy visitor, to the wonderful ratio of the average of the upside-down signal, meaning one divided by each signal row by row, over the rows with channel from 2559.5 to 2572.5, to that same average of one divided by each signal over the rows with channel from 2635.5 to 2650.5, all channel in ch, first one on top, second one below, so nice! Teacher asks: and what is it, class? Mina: 0.54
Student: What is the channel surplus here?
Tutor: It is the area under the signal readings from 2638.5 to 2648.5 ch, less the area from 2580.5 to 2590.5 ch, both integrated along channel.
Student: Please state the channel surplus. -176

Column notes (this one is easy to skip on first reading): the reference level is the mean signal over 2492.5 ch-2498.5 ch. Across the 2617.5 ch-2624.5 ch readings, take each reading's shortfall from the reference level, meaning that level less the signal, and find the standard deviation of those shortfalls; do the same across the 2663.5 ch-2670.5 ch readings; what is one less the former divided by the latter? 0.49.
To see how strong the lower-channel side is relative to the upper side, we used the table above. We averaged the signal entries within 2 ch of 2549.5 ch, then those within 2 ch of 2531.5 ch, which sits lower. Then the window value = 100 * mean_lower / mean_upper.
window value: 98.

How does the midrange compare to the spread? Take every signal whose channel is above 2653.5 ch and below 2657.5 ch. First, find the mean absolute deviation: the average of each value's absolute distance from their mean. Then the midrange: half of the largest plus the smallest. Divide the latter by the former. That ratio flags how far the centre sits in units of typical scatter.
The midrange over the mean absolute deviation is 19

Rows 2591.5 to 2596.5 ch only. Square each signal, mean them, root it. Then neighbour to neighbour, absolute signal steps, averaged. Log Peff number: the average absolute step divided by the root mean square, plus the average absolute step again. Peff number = 1.23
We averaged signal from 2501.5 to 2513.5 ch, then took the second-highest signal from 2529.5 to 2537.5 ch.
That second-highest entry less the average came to 1.2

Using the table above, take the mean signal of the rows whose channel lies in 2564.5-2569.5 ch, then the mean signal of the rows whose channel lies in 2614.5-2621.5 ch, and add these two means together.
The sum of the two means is 78.4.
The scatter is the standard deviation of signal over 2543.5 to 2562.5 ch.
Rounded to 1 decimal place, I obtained 0.7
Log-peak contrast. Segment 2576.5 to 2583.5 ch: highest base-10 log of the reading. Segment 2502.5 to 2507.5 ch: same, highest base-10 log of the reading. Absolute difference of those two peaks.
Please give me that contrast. 0.002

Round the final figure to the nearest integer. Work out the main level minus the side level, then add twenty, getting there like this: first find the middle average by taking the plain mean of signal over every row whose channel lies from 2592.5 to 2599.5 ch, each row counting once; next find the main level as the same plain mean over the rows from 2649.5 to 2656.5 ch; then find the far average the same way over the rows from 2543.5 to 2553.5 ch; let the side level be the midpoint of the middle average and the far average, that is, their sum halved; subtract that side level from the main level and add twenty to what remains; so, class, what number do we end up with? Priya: -4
